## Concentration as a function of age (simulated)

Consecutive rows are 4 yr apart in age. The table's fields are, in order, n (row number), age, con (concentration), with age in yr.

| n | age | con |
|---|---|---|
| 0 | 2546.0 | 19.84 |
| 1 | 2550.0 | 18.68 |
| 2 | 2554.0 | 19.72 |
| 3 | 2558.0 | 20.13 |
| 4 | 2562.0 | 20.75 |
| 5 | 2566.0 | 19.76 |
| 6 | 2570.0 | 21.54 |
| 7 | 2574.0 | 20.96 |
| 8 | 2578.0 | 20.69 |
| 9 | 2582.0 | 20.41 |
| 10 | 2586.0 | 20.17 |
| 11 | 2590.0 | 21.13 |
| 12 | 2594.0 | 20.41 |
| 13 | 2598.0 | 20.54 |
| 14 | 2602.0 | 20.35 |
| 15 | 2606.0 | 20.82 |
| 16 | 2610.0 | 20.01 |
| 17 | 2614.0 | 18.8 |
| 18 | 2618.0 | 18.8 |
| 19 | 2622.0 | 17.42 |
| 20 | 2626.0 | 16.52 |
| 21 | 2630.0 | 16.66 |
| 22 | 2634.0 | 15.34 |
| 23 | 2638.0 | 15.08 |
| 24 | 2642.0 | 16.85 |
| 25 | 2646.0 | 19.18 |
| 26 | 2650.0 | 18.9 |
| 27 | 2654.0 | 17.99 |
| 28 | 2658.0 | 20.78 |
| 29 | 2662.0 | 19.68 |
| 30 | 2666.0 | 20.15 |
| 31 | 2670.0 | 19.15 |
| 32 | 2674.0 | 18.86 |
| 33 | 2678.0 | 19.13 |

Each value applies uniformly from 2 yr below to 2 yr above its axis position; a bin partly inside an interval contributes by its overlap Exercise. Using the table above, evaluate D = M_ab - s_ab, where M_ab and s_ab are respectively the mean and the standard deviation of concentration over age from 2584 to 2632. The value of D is 17.7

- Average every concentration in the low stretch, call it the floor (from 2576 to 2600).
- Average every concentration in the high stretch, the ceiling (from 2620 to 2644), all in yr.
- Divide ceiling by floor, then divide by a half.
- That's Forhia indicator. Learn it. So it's 1.59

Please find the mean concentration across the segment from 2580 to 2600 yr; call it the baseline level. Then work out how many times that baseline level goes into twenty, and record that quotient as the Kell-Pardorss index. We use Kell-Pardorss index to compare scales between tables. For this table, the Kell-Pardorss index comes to 0.97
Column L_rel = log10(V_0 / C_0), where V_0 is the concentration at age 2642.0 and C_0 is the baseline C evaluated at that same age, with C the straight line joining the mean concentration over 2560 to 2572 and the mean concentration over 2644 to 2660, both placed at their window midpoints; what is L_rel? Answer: -0.061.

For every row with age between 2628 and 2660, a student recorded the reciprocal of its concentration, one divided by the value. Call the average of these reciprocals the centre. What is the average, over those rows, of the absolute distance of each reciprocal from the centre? 0.0053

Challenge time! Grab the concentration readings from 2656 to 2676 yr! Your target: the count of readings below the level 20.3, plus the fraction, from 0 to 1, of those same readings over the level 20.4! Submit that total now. 4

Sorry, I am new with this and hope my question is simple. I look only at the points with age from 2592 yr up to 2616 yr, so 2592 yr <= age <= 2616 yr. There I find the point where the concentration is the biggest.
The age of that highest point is 2606.0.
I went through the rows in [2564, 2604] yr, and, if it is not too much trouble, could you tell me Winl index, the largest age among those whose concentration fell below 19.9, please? 2566.0 yr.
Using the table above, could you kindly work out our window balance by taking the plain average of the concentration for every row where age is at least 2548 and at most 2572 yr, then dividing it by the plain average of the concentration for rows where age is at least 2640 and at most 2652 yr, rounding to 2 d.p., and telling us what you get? 1.10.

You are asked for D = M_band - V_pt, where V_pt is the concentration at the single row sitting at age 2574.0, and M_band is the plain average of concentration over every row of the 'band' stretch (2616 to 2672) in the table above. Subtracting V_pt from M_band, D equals -2.9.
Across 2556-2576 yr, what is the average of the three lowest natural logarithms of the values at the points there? 3.01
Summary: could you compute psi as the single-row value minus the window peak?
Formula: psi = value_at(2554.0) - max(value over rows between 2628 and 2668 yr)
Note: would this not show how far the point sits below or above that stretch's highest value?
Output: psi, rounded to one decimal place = -1.1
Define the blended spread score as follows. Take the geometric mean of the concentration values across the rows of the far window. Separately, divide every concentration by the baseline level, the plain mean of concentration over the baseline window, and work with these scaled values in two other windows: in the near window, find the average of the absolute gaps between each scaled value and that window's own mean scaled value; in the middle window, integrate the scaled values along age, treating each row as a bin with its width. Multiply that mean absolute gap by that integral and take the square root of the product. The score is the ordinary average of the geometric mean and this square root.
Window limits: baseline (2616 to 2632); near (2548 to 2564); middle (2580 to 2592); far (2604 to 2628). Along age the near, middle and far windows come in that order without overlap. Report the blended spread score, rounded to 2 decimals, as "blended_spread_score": 9.69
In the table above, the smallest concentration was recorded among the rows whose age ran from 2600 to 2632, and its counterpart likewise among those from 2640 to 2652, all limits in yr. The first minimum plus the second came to 33.4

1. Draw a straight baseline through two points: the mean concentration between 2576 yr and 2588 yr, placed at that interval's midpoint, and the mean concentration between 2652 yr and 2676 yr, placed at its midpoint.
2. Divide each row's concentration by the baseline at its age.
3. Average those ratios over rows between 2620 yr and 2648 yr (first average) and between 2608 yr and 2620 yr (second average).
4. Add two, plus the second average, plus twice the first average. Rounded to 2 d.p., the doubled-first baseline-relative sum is 4.65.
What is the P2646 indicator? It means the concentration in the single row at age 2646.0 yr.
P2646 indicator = 19.18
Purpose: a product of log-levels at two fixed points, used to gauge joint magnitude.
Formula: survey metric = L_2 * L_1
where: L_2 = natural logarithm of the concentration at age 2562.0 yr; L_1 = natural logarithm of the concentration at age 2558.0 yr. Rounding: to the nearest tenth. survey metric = 9.1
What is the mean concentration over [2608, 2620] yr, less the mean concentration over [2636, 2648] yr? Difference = 2.2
